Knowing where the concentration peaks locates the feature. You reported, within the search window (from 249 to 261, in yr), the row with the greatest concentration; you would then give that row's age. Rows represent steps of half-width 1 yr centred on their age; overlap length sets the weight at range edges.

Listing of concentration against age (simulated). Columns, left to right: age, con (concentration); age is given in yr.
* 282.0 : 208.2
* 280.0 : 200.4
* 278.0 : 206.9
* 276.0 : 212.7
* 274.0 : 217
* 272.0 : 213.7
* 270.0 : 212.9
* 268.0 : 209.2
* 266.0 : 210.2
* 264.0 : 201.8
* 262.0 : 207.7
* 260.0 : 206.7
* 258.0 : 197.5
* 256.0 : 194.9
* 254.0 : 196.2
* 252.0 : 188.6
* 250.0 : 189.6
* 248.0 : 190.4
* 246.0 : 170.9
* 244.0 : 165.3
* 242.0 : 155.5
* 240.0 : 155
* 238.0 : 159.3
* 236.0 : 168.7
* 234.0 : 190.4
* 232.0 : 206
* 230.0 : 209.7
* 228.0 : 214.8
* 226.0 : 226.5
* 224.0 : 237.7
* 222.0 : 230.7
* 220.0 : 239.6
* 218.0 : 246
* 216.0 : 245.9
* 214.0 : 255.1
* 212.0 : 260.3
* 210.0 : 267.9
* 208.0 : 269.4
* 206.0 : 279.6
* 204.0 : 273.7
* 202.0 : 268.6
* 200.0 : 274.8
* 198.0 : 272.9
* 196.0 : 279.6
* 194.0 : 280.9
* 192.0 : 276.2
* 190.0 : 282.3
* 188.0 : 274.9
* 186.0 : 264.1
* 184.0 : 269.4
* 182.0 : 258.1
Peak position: 260.0 yr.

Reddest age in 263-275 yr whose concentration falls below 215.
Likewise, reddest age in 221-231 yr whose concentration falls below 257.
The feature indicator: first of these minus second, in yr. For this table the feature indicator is 42 yr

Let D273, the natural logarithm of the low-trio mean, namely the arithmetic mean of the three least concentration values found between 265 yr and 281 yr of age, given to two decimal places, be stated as 5.33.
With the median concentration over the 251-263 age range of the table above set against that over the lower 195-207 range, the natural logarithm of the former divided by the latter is -0.33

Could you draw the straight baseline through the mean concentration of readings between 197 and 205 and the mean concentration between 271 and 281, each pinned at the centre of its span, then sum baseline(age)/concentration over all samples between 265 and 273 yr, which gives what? 4.08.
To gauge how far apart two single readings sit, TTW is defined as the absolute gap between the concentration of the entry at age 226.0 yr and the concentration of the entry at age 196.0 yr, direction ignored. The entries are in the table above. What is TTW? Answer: 53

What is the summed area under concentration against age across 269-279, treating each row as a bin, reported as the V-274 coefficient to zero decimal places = 2126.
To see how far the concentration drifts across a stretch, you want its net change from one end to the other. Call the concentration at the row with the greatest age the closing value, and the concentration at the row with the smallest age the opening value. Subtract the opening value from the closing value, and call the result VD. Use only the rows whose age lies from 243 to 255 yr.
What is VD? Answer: 31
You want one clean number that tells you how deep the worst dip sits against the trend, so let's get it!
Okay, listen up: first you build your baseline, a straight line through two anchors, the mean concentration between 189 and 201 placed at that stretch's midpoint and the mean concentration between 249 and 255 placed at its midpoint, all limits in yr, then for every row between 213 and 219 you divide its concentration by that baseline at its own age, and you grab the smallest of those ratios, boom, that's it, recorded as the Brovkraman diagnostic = 1.00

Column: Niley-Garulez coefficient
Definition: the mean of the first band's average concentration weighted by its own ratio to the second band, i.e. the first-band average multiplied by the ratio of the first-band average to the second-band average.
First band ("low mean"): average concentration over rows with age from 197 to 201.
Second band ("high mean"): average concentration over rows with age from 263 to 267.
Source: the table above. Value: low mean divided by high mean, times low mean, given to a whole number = 364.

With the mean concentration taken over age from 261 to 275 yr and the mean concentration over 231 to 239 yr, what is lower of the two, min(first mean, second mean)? 181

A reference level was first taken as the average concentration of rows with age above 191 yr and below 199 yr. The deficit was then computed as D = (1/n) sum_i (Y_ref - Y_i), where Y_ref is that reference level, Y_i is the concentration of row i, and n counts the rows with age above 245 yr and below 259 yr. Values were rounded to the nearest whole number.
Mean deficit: 88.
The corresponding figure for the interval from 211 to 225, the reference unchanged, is 32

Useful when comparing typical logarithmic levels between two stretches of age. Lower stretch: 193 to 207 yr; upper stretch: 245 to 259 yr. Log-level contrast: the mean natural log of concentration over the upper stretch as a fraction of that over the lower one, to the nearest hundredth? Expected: 0.93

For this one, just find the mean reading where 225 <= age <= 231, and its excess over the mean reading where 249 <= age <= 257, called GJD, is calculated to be 25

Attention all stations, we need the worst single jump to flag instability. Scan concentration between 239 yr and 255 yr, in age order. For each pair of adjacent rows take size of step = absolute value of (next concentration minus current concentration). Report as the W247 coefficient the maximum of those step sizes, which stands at 19.5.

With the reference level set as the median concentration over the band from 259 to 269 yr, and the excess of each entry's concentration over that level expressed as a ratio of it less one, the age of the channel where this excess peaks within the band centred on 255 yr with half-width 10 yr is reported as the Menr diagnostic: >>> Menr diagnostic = 262.0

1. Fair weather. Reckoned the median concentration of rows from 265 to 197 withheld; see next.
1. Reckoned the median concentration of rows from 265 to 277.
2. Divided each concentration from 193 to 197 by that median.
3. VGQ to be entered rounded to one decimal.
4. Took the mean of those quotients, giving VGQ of 1.3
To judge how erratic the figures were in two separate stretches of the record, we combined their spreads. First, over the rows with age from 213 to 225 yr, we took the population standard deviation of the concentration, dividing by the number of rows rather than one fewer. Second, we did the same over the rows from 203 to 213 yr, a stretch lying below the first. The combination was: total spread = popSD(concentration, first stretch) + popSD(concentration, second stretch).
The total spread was 14.1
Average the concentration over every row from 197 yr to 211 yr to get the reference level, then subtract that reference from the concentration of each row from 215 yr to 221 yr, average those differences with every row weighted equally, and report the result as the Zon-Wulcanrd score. -29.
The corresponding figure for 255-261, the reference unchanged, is -73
